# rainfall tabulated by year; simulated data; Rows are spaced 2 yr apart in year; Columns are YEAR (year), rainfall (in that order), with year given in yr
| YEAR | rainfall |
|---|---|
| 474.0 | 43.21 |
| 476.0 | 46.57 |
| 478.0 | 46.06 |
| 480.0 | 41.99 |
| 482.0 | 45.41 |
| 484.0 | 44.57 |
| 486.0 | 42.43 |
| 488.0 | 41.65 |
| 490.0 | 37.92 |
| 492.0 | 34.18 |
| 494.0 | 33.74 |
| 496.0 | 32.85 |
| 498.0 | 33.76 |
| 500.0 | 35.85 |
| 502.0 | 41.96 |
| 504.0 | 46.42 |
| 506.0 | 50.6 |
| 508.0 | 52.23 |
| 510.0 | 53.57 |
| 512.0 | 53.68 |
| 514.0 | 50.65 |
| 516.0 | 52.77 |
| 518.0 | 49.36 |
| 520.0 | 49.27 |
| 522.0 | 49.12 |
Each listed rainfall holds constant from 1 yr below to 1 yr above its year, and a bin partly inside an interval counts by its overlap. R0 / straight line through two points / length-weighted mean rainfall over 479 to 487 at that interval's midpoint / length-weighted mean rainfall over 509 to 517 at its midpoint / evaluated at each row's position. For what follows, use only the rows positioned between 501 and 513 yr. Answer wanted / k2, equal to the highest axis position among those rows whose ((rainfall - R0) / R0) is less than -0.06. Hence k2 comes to 504.0 yr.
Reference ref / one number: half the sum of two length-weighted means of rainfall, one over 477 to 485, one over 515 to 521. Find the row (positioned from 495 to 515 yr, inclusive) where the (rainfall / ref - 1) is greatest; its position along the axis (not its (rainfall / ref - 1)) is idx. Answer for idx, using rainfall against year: 512.0 yr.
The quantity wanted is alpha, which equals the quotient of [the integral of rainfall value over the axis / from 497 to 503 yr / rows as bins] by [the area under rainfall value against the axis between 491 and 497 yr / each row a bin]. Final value 1.11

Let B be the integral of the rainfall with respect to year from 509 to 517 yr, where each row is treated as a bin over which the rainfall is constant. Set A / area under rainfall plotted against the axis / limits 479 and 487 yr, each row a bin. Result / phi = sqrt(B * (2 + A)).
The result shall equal 384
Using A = 349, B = 421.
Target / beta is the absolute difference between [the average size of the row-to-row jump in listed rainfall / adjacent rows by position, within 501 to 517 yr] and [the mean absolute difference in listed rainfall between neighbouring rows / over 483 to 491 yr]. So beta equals 0.2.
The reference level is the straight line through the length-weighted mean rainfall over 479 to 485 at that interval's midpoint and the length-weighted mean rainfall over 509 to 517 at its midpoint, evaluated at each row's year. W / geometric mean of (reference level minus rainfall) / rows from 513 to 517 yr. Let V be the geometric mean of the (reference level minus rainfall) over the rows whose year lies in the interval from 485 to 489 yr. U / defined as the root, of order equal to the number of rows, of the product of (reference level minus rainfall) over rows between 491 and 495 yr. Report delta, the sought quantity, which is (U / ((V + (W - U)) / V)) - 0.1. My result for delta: -5.1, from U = 13.1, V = 3.3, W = 1.3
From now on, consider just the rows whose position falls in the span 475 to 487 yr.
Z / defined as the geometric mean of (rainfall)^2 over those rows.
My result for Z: 1978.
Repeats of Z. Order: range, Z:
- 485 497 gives 1364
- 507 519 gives 2706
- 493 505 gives 1377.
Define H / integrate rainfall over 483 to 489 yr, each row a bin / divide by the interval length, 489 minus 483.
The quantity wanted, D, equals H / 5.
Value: 8.6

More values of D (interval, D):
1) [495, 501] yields 6.8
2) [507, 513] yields 10.6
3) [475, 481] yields 9.0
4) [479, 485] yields 8.8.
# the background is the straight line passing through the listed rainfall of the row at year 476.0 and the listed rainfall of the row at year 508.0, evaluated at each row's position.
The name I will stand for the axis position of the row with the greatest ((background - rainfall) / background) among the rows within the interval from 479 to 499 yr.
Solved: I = 496.0 yr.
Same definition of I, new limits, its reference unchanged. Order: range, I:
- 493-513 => 496.0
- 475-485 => 480.0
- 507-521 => 520.0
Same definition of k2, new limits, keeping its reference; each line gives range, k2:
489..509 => 504.0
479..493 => 492.0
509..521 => 520.0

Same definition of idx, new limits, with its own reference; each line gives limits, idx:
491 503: 502.0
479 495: 482.0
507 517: 512.0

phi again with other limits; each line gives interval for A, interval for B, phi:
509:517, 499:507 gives 385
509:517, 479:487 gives 384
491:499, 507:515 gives 338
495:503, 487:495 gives 293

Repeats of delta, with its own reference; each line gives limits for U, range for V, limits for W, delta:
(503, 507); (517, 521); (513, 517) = 0.5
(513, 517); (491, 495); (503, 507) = 1.3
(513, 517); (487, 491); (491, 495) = 0.3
